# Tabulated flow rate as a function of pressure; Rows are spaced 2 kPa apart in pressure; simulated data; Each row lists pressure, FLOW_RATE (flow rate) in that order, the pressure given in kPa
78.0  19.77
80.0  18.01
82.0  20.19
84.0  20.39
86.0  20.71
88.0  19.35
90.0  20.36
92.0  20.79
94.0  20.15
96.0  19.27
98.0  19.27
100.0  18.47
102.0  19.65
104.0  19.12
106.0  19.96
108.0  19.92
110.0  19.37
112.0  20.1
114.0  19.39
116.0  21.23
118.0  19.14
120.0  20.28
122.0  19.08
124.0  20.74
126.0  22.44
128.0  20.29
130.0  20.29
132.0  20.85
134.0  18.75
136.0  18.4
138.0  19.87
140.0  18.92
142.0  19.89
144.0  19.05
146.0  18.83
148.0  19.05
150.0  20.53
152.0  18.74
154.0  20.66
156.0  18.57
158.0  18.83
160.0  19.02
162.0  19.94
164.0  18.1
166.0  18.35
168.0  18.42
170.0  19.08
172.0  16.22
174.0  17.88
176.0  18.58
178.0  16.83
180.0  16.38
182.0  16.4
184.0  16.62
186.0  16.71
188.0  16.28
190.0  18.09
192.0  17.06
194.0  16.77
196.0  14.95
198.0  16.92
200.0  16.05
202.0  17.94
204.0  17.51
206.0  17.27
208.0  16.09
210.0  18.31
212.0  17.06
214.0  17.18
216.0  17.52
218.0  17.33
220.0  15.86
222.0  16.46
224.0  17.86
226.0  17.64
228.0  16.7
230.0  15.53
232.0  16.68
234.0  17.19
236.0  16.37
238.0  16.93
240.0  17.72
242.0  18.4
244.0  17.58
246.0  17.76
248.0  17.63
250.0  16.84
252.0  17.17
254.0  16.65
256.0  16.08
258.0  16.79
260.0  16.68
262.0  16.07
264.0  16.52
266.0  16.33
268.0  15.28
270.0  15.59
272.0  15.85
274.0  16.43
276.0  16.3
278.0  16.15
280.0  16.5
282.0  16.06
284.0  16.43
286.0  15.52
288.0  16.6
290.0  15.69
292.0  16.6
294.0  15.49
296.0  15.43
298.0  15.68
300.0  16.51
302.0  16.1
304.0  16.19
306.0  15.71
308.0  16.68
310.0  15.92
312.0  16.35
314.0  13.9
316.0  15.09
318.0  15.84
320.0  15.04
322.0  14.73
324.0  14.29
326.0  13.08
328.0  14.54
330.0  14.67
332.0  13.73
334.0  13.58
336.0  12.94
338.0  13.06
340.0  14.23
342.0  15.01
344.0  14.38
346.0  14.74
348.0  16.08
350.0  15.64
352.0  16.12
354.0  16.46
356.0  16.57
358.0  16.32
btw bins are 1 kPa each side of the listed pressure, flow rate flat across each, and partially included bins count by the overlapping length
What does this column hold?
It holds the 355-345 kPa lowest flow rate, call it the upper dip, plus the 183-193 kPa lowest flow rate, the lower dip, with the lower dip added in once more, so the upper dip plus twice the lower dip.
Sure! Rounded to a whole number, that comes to 47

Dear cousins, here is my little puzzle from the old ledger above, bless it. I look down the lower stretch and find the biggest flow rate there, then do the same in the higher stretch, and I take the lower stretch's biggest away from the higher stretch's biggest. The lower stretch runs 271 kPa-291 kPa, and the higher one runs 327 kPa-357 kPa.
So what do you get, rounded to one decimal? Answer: 0.0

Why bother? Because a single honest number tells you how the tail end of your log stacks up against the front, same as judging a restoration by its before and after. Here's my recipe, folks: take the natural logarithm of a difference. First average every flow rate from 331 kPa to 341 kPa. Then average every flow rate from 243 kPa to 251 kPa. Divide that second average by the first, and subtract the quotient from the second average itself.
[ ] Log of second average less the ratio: 2.78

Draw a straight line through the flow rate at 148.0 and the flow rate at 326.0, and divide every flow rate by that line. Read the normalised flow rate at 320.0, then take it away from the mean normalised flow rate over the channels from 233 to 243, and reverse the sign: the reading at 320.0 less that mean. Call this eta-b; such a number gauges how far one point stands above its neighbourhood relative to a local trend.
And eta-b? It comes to 0.052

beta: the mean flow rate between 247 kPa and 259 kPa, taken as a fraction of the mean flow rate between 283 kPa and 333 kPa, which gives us 1.09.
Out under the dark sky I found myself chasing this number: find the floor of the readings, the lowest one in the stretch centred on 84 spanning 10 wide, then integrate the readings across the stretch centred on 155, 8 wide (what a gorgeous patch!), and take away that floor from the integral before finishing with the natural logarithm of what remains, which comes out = 4.91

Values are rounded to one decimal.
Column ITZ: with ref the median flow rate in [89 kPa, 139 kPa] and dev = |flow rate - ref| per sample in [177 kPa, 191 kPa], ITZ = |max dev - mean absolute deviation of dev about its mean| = 3.2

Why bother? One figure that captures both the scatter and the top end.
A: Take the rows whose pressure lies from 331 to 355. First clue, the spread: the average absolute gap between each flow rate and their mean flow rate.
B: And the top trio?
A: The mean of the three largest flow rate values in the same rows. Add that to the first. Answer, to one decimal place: 17.2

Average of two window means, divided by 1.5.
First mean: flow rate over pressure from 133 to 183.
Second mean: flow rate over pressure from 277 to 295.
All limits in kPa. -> 11.6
